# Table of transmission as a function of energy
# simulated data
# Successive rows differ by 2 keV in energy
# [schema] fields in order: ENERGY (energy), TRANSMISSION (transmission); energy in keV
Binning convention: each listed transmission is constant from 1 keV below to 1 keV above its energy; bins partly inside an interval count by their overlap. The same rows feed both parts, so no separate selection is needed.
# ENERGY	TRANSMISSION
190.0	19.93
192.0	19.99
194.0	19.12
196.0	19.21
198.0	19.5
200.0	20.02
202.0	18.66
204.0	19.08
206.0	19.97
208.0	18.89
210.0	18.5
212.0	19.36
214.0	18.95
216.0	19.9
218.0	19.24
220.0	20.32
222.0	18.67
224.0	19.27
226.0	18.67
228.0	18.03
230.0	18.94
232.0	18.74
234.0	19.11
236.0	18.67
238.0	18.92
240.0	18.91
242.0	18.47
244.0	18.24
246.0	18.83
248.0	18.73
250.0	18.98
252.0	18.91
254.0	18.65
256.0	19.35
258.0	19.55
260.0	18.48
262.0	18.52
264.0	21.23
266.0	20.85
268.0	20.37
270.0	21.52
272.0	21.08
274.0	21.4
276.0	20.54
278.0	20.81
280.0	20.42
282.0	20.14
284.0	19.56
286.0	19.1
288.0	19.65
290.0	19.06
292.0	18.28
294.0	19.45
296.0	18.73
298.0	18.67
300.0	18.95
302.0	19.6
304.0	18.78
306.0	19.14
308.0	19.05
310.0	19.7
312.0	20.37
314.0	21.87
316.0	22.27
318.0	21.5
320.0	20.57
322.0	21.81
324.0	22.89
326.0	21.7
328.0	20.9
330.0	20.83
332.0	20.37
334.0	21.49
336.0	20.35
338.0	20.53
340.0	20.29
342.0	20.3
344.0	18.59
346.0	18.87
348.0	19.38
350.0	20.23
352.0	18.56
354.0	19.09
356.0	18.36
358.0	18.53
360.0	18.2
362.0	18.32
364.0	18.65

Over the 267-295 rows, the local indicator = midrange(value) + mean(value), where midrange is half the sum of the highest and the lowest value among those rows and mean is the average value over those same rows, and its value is 40.0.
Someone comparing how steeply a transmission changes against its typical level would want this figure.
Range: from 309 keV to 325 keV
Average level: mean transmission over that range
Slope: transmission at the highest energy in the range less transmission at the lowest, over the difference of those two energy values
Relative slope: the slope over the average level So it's 0.011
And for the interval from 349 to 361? -0.011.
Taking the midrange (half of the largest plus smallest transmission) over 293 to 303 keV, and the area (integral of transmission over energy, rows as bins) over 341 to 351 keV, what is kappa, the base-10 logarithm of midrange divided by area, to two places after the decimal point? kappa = -1.01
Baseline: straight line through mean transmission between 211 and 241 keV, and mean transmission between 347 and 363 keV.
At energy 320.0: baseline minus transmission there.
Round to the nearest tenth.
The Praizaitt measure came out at -1.7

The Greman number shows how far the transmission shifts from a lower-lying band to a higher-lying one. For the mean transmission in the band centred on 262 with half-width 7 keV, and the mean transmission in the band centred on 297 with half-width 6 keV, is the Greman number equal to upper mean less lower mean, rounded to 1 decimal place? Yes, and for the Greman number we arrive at -0.8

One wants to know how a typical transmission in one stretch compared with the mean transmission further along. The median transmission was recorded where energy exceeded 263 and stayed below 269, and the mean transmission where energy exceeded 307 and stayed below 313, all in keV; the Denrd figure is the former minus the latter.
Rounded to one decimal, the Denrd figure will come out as 1.1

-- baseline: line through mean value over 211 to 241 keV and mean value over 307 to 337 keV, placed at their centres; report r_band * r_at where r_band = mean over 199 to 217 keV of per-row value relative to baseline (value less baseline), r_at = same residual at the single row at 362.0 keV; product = -2.1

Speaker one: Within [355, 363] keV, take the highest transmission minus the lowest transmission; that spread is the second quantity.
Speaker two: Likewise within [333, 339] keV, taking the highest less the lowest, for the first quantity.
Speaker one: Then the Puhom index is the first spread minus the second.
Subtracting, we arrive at 0.81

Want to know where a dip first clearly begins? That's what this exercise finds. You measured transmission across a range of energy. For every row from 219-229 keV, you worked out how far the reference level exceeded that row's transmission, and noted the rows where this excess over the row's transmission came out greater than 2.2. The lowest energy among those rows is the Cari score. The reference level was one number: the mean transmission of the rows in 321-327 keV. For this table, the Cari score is 222.0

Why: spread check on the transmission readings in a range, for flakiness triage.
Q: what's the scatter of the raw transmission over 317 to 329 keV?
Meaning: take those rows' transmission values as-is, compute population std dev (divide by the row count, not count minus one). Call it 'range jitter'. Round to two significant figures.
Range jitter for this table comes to 0.74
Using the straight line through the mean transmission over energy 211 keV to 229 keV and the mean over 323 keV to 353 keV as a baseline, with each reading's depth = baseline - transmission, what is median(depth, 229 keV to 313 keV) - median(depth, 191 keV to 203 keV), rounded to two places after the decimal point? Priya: 0.88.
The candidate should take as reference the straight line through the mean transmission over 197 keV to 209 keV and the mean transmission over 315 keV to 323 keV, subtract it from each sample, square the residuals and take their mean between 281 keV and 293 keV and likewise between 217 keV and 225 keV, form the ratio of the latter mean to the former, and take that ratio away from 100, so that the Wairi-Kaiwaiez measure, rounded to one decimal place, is 99.8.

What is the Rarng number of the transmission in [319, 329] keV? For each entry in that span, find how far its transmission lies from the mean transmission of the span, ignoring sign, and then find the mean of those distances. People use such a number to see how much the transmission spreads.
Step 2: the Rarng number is 0.67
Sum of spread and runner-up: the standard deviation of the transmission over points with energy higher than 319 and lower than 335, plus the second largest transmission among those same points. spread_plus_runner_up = 22.6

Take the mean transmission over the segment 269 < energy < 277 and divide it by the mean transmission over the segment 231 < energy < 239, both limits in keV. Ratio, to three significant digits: 1.12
